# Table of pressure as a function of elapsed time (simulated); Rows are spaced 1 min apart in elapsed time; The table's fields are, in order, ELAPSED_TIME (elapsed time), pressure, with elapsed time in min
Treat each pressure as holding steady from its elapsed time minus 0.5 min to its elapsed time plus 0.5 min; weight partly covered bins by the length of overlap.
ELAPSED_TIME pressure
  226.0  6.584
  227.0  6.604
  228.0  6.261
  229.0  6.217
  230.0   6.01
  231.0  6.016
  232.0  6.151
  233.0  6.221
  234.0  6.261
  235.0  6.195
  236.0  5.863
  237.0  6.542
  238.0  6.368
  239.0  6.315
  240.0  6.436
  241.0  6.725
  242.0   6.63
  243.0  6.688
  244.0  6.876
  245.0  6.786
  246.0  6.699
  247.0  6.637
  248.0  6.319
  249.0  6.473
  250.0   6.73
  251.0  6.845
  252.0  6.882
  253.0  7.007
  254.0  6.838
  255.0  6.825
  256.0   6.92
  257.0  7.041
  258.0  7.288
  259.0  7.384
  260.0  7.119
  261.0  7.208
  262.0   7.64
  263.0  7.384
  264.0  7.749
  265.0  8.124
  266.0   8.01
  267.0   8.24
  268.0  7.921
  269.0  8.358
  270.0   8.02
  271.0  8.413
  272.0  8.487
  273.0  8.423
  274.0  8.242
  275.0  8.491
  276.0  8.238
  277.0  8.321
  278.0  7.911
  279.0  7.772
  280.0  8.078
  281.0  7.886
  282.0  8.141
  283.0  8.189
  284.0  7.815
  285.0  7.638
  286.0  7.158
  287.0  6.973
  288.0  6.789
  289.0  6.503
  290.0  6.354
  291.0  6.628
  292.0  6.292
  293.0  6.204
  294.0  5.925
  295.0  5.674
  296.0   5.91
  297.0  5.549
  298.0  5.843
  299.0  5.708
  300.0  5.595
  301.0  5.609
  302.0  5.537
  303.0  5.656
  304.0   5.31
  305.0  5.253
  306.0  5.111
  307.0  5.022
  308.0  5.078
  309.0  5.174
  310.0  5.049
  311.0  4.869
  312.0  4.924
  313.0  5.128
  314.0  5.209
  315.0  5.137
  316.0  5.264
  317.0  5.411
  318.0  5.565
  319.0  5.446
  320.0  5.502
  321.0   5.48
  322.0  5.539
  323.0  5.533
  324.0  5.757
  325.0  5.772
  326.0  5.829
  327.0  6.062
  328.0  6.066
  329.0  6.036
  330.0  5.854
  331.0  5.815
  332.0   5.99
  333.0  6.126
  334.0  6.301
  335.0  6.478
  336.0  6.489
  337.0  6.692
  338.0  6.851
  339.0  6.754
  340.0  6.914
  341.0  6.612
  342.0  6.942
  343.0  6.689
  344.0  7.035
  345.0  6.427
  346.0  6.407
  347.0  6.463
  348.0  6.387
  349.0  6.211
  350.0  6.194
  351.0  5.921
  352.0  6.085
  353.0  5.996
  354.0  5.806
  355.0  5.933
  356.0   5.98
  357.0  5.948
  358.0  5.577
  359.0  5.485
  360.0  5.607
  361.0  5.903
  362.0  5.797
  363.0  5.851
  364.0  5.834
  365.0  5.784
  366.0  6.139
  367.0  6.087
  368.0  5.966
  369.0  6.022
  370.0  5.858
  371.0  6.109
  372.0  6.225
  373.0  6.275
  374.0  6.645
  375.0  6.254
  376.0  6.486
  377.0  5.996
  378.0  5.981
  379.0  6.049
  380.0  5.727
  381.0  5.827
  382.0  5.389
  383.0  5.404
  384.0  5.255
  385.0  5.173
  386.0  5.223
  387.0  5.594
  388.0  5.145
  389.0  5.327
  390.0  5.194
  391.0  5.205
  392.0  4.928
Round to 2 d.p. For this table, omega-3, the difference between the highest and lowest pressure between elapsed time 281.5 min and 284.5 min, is 0.37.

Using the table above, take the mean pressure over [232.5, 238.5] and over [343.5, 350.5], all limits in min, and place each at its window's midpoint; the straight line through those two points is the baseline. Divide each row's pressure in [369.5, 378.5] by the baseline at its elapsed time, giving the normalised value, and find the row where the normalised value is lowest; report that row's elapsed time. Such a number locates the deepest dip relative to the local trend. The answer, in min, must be 370.0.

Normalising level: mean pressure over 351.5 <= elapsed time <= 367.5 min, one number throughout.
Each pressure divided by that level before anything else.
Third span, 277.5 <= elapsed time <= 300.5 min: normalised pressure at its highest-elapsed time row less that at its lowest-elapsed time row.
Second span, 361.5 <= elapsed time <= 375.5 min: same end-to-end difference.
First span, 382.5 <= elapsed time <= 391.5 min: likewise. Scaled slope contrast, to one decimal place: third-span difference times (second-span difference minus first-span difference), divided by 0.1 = -0.4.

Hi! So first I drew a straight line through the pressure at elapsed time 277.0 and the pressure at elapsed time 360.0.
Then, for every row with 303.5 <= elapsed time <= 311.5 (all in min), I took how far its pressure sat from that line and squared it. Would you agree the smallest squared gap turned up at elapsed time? 309.0 min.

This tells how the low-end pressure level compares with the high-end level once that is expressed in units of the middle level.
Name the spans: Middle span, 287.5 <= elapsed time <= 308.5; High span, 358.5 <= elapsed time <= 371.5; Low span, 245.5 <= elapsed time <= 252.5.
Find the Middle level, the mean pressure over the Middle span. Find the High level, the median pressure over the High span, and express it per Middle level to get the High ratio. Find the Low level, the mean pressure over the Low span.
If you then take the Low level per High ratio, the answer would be 6.6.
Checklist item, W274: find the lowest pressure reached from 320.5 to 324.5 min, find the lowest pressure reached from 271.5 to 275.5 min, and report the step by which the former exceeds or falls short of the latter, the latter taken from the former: -2.8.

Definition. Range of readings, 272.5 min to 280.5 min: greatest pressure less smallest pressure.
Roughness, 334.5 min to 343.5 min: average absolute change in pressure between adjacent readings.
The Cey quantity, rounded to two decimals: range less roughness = 0.53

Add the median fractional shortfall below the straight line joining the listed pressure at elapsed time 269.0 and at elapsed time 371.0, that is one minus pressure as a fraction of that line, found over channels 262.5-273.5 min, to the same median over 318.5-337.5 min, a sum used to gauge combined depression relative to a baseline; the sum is 0.20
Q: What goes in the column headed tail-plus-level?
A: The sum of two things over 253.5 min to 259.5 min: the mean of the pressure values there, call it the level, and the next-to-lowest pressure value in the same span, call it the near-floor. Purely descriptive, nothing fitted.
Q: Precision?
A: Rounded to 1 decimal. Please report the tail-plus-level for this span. 13.9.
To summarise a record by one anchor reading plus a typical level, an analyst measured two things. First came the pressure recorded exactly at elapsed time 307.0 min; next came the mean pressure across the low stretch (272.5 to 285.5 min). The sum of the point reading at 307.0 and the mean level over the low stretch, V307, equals 13.1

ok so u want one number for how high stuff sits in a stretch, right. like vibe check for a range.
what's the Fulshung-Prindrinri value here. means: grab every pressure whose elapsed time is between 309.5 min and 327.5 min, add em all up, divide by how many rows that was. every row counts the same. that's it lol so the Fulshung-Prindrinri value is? 5.4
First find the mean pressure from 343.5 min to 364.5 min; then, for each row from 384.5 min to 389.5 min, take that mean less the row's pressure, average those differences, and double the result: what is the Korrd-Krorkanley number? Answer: 1.5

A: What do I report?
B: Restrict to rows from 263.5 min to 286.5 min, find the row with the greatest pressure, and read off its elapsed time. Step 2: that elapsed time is 275.0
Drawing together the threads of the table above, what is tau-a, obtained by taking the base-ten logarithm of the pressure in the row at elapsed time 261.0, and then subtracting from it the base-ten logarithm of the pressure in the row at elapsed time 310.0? 0.15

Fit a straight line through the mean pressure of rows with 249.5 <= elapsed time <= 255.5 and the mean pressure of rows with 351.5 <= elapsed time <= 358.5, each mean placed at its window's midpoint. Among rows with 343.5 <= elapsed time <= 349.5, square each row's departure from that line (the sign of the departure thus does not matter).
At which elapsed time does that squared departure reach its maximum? 344.0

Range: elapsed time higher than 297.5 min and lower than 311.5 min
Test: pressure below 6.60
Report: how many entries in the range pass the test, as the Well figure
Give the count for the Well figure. 14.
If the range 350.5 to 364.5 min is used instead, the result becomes 14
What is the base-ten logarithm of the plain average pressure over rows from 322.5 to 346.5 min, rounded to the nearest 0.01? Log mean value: 0.80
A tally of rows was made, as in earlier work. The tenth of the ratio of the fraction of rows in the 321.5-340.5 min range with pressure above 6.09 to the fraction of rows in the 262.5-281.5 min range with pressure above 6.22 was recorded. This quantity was 0.042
